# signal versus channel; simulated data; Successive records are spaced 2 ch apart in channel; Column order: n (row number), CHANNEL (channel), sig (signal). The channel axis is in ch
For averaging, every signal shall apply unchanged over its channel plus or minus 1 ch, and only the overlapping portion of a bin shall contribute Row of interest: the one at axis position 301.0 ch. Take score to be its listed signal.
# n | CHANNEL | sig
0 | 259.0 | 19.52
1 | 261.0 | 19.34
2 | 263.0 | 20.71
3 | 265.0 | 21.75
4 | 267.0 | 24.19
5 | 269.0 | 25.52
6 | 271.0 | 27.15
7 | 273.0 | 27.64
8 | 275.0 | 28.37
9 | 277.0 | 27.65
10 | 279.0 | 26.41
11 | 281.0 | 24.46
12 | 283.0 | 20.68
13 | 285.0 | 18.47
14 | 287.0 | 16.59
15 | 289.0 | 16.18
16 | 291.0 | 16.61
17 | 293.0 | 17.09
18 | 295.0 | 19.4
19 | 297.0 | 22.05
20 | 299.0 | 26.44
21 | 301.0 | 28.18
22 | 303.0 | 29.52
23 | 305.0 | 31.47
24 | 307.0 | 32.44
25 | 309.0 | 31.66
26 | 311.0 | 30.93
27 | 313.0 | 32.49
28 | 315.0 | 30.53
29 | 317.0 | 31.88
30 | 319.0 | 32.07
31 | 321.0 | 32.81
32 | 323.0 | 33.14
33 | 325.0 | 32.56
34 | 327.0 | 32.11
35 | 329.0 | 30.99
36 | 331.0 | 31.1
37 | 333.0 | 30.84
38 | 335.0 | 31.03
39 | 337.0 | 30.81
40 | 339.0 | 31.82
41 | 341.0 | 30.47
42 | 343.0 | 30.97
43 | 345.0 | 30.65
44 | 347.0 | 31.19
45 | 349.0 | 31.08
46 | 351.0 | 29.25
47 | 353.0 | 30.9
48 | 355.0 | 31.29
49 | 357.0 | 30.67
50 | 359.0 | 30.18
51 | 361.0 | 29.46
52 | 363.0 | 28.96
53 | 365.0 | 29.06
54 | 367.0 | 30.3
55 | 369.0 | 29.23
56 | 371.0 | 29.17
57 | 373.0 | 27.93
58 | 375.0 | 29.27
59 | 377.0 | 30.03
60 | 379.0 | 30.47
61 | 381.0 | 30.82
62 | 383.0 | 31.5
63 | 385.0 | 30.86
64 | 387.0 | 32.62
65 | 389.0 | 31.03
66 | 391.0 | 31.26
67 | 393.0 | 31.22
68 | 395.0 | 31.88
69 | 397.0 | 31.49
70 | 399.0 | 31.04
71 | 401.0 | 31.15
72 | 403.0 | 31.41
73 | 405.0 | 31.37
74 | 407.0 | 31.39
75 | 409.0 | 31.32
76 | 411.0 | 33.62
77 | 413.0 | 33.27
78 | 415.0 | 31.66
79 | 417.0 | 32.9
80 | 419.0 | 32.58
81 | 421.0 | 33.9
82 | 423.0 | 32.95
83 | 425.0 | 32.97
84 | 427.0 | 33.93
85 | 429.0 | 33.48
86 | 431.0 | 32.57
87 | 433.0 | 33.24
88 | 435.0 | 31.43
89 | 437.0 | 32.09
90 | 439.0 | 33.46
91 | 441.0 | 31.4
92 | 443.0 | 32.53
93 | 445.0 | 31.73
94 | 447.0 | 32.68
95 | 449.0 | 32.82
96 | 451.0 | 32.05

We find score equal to 28.18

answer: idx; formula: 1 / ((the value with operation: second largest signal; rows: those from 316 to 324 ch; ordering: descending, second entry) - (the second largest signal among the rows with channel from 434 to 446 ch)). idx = 3.6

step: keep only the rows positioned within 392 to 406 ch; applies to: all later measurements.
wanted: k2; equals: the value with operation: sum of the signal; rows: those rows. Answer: 220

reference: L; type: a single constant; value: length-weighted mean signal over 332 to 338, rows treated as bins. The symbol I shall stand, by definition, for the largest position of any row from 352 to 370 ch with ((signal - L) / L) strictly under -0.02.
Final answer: 369.0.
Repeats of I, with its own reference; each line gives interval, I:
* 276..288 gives 287.0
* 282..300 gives 299.0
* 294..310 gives 303.0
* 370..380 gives 377.0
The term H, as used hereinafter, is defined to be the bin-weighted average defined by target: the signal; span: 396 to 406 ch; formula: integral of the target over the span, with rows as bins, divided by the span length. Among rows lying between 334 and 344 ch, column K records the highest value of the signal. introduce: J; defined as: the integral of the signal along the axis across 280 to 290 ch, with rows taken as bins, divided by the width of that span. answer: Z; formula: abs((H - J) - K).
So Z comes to 20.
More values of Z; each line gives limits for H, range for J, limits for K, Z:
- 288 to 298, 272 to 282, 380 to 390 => 41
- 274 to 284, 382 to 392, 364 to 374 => 36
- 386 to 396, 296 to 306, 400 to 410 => 27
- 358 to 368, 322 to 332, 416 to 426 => 36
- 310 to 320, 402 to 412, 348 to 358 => 32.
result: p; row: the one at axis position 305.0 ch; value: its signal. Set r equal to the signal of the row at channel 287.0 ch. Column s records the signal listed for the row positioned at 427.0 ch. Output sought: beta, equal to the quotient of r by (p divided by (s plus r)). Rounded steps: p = 31.47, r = 16.59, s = 33.93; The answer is 27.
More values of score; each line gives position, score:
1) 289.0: 16.18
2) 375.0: 29.27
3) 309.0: 31.66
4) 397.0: 31.49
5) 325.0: 32.56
